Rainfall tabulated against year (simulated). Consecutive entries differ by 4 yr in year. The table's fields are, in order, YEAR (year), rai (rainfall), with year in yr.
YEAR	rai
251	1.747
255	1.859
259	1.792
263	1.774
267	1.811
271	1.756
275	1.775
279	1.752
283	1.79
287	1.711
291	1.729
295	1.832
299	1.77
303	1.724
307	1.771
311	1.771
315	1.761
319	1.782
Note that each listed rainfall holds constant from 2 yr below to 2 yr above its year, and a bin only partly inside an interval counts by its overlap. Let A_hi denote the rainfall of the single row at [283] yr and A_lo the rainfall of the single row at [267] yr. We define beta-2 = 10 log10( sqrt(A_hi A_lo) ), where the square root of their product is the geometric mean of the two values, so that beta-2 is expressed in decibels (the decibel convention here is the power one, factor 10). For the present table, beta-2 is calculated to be 2.55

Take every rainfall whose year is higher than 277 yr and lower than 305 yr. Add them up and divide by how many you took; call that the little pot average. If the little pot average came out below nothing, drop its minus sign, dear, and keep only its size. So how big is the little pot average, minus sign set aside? 1.76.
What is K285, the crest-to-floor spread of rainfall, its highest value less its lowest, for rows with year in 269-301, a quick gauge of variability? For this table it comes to 0.12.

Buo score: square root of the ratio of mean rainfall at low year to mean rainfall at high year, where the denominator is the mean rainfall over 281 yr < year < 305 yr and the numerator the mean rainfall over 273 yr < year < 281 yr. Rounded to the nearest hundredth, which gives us 1.00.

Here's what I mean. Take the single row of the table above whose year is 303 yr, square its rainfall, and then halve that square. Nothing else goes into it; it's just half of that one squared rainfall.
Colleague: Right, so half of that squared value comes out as 1.49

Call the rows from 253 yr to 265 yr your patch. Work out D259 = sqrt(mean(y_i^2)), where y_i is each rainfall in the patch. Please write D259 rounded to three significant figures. 1.81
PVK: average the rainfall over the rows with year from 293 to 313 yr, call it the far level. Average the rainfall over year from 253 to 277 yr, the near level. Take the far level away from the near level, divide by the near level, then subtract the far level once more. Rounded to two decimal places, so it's -1.76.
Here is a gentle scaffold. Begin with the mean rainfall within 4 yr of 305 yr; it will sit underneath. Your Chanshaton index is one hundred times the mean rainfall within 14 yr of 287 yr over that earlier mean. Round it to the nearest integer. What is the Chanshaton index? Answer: 101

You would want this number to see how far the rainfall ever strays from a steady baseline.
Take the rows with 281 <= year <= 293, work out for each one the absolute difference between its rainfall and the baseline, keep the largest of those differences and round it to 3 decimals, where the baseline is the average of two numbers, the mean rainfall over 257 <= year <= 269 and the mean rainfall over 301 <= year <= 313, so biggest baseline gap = 0.063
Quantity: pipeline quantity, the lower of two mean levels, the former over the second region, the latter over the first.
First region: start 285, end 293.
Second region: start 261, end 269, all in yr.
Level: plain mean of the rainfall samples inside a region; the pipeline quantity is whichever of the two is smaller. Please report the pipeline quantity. 1.72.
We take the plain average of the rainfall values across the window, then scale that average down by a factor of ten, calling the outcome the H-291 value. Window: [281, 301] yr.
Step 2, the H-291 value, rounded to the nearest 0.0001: 0.1766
